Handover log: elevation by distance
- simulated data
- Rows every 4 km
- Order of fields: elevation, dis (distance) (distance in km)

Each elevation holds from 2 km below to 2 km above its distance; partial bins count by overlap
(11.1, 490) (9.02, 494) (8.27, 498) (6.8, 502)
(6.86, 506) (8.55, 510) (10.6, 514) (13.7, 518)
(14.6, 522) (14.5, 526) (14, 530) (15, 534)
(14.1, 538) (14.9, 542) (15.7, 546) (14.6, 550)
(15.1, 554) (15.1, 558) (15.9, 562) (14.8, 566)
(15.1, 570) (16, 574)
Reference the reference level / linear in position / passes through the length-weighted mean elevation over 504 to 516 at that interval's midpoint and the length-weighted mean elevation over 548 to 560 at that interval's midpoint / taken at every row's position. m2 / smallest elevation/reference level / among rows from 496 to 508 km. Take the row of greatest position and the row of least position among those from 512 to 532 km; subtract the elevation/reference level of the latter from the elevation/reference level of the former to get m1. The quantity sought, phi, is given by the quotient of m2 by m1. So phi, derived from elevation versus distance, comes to 12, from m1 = 0.1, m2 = 0.85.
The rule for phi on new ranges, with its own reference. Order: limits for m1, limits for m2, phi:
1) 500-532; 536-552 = 3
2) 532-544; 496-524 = -7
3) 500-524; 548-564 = 2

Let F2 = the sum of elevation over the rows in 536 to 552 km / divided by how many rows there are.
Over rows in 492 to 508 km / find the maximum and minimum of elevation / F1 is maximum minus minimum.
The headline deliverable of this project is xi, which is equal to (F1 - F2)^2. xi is 159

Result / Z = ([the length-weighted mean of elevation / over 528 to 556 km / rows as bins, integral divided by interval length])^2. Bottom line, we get 218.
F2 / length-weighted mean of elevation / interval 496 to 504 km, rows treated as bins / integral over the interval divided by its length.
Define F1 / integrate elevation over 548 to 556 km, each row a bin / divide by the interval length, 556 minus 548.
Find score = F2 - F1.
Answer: -7.3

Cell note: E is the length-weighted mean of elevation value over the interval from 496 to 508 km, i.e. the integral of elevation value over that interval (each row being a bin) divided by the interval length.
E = 7.3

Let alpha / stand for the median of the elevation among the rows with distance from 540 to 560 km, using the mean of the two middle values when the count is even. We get 15.1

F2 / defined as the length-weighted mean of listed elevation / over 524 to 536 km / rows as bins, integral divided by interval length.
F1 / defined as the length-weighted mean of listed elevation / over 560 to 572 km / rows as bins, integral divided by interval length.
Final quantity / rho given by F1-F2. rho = 1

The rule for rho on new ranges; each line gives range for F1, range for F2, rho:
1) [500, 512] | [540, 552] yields -8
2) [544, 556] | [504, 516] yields 6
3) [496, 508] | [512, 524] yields -6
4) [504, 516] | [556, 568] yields -7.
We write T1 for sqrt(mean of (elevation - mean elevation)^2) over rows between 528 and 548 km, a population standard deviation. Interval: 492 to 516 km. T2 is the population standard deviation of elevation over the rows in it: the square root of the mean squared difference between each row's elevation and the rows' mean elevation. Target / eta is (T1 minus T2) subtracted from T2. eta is 2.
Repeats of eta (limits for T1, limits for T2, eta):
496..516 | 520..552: 0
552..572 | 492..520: 4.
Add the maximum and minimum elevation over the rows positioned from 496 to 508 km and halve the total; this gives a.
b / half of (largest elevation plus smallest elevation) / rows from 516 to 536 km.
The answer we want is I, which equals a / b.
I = 0.53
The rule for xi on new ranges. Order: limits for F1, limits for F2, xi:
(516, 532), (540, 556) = 201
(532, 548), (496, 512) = 36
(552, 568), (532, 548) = 191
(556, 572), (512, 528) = 150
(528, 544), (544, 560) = 200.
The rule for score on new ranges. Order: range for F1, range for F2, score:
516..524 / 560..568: 1.2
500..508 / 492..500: 1.8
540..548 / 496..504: -7.8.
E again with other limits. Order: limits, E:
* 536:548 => 14.9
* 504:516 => 8.7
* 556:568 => 15.3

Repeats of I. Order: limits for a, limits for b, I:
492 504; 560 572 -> 0.52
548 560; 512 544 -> 1.16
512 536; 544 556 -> 0.84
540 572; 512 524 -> 1.21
